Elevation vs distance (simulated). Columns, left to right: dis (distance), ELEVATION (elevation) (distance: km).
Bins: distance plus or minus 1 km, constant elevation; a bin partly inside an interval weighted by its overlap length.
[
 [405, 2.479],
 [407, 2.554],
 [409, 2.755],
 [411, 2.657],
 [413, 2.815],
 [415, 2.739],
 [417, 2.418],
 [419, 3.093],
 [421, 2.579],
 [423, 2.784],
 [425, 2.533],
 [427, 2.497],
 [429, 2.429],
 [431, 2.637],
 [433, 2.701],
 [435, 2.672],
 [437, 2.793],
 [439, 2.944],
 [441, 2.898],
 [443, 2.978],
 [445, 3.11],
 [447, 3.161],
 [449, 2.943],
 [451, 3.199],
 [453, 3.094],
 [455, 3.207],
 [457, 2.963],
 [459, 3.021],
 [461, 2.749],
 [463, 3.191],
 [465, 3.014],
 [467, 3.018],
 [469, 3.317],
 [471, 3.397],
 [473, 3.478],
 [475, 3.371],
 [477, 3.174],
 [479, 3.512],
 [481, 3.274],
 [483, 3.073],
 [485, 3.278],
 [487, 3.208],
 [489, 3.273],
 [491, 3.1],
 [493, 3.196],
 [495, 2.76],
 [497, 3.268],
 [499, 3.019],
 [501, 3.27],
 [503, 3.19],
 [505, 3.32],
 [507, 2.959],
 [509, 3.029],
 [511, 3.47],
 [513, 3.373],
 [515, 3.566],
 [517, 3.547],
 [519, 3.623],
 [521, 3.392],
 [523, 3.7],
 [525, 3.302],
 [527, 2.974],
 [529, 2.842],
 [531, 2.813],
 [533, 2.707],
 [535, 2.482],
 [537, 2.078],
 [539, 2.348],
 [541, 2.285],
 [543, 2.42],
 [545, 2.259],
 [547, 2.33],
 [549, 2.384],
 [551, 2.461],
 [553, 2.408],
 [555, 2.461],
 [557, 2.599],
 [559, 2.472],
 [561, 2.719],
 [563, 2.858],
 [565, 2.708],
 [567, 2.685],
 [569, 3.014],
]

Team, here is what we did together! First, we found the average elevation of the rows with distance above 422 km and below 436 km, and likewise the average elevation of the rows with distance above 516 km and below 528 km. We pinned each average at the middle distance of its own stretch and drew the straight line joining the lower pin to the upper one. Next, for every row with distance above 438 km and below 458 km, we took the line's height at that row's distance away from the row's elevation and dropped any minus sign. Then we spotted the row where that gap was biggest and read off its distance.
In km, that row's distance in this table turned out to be 451 km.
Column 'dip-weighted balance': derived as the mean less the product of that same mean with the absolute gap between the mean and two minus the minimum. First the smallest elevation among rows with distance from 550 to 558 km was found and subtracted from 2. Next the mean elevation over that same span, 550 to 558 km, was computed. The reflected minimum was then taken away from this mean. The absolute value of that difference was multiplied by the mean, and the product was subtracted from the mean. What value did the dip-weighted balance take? -4.7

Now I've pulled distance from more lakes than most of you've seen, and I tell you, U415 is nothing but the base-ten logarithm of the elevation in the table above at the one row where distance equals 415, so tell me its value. 0.438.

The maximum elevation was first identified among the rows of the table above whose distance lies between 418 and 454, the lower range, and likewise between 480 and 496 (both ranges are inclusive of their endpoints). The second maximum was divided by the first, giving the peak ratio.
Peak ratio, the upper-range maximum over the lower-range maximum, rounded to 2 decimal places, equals 1.02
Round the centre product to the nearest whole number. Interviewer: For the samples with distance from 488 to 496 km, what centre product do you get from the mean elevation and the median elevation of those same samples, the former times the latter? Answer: 10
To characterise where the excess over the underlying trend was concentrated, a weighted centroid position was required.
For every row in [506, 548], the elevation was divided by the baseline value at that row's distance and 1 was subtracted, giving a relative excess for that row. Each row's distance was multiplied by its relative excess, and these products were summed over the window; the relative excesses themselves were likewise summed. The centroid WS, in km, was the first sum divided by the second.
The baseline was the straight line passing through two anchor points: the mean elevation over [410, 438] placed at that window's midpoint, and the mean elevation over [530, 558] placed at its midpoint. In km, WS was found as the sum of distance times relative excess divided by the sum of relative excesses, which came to 516.8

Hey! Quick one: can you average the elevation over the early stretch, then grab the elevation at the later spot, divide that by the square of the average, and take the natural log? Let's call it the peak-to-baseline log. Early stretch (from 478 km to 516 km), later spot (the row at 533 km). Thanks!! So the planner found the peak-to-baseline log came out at -1.34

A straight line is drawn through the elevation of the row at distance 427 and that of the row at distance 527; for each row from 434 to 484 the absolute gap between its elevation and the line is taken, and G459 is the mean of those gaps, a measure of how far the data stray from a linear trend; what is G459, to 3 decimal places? 0.452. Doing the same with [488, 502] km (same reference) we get 0.323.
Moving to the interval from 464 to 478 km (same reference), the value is 0.546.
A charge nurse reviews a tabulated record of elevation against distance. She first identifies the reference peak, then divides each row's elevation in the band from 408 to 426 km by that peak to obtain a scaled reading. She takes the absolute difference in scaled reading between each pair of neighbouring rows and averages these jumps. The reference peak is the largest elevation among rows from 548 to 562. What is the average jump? 0.11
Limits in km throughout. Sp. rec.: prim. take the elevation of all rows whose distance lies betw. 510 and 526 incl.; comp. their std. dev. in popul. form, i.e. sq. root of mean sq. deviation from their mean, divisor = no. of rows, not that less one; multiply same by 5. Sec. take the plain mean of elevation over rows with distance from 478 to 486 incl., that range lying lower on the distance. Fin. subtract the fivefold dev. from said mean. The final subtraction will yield 2.6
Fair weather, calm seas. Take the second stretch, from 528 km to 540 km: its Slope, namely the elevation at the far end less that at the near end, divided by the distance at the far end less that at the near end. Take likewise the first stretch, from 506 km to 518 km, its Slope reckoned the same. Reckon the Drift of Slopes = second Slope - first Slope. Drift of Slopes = -0.11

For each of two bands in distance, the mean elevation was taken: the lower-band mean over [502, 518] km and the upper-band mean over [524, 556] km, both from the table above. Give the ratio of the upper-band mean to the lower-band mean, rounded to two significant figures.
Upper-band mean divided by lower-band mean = 0.77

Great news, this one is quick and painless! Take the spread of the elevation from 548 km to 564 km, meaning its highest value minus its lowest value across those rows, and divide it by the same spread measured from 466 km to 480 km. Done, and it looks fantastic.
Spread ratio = 1.0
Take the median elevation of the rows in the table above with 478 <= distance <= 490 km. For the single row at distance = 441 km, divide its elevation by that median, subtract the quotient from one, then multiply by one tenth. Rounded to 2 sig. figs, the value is 0.011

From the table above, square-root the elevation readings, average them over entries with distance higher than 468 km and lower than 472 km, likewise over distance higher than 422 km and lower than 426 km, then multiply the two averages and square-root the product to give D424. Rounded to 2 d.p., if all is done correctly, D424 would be 1.73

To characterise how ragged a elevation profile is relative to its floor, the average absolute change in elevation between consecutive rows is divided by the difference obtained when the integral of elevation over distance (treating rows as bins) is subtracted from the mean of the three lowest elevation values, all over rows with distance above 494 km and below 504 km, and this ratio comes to -0.0097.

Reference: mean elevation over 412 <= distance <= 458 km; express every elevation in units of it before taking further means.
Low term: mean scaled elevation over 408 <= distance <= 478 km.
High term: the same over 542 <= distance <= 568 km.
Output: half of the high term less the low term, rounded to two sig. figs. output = -0.071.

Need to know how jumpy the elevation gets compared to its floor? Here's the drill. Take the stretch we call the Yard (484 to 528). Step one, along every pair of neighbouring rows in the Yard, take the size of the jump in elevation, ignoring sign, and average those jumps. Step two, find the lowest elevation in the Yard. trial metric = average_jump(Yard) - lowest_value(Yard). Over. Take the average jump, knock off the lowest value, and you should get -2.54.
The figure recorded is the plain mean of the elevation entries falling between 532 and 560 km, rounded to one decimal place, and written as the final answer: 2.4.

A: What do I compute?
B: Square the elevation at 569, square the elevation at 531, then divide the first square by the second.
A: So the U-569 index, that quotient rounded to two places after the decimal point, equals 1.15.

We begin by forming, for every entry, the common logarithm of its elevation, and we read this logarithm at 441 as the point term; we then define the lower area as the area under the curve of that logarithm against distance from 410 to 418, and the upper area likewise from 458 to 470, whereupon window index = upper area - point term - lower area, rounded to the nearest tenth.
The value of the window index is 2.0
